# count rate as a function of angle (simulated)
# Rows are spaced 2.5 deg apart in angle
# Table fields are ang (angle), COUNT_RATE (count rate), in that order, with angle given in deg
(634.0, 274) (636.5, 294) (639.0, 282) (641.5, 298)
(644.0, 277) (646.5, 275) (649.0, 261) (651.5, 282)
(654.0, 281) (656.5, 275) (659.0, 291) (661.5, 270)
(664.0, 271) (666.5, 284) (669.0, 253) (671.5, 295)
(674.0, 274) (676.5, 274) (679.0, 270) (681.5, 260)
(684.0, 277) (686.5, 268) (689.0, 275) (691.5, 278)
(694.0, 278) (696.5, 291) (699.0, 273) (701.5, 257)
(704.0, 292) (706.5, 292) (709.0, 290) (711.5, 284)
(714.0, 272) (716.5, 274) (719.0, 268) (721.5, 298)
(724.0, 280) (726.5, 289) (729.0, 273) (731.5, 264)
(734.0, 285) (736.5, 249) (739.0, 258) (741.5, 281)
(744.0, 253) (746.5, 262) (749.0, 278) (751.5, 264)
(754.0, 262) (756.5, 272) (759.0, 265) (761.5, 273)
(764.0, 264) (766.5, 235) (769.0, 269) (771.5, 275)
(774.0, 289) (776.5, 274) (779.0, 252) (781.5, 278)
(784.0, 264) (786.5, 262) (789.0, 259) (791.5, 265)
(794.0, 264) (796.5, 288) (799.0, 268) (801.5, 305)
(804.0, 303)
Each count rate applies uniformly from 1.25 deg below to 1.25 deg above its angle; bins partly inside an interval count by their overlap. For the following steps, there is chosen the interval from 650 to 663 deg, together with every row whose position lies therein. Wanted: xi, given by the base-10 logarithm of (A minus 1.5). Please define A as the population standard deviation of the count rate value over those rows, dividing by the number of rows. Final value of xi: 0.75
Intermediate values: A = 7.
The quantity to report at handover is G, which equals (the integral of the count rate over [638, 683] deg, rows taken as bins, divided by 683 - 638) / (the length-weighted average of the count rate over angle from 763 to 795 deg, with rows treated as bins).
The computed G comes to 1.04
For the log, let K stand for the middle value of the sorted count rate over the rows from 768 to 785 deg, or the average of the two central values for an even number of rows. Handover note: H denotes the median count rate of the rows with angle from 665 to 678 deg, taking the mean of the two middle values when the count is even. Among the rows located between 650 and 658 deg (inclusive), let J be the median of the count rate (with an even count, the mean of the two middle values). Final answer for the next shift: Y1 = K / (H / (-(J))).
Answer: -281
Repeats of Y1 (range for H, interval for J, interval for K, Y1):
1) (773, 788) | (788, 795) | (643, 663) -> -271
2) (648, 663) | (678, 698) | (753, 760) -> -263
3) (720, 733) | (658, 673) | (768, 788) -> -269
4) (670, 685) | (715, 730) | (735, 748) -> -261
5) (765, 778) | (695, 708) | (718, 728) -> -302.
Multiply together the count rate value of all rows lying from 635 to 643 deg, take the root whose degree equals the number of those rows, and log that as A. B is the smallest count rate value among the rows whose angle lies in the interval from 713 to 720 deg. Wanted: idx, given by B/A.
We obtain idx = 0.92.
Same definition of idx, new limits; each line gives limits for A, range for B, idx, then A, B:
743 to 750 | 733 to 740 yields 0.94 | 264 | 249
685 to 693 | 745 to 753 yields 0.96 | 274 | 262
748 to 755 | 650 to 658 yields 1.03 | 268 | 275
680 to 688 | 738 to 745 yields 0.94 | 268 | 253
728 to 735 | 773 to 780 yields 0.92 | 274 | 252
